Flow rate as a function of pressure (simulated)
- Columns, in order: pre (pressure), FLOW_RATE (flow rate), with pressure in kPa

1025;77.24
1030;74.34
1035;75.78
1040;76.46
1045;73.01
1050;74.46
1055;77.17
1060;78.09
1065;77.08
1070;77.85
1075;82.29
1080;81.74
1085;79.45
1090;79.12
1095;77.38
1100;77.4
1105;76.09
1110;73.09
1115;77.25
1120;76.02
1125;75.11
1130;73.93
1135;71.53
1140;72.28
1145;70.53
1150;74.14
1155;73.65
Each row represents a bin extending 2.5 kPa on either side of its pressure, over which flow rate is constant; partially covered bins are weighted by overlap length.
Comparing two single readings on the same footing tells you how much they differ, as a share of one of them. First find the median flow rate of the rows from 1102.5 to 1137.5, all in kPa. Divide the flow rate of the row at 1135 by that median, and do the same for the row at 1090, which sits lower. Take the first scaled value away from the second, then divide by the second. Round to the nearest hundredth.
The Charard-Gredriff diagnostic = 0.10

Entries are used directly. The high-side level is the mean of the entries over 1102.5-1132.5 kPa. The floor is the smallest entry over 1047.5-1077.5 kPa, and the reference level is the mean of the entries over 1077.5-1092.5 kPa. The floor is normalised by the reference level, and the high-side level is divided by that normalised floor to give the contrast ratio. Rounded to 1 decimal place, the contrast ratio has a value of 81.0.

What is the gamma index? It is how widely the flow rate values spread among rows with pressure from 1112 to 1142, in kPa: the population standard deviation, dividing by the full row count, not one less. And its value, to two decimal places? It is 2.01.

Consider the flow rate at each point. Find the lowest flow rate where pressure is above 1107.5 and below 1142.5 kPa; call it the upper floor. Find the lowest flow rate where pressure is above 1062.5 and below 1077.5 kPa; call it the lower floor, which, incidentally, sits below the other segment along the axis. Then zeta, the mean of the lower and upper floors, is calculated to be 74.3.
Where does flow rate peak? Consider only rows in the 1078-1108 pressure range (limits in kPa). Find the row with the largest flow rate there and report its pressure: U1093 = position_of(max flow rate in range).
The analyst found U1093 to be 1080 kPa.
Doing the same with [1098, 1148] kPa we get 1100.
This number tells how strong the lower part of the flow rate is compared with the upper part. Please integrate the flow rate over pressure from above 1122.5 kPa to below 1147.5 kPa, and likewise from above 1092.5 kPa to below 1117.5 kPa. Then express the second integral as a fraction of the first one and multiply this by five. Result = 5.25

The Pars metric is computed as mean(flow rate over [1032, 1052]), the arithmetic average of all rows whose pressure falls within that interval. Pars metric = 74.9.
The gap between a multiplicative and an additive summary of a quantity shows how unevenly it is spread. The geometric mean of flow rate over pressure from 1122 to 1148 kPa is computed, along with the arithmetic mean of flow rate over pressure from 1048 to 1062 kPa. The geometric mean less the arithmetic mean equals -4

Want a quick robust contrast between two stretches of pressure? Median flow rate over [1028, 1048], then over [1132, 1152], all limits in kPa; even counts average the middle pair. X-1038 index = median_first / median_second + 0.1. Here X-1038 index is 1.14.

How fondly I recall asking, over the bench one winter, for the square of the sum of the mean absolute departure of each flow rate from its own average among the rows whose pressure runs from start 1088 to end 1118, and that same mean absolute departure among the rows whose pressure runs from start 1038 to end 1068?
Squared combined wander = 8.8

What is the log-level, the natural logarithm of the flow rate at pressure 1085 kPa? 4.38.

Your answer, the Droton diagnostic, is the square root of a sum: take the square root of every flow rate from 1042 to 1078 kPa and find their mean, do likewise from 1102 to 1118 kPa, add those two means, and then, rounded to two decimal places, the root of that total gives 4.18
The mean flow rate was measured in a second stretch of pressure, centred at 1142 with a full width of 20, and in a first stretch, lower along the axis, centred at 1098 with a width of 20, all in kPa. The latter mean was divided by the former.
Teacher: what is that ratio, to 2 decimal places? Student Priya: 1.07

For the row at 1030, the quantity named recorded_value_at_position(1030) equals 74.34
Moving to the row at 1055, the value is 77.17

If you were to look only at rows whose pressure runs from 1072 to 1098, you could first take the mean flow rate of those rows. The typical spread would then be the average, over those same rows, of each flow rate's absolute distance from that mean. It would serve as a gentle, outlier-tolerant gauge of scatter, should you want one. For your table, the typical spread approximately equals 1.62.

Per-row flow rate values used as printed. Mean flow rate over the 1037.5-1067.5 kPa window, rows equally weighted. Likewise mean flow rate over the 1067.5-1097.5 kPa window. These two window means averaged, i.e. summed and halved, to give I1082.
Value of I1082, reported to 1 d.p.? 77.8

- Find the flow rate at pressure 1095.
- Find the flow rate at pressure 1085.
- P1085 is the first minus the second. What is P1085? -2.1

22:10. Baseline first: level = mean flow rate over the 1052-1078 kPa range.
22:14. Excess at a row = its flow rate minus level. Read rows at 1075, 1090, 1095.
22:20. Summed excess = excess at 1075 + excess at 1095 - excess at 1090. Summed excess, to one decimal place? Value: 2.1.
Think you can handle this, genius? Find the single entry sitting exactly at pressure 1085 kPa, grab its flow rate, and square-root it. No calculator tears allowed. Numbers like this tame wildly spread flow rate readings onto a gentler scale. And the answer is 8.91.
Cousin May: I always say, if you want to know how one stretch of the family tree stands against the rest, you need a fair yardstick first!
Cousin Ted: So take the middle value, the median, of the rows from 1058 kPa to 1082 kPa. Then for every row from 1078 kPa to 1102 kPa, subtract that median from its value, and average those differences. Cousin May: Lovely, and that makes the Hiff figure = 1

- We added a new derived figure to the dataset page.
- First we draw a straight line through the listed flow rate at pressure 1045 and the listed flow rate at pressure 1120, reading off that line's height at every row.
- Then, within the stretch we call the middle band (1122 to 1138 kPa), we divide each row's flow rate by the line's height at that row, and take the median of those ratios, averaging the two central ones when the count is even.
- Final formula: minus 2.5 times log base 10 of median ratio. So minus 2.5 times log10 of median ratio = 0.036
